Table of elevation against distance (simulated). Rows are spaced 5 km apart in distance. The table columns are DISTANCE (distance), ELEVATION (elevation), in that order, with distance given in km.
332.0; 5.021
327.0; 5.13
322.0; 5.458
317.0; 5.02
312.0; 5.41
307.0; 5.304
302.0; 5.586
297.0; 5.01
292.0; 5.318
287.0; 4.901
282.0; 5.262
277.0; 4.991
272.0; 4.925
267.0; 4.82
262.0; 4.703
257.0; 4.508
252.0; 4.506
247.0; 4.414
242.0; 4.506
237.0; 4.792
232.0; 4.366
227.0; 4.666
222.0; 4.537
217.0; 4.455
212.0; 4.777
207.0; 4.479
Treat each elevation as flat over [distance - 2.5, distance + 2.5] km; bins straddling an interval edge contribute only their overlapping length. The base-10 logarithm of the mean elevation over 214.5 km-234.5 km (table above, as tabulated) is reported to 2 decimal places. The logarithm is 0.65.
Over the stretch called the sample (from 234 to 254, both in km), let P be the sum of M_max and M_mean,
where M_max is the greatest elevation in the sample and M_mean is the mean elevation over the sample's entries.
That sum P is 9.3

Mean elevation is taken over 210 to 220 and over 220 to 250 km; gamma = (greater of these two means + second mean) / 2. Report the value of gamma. 4.58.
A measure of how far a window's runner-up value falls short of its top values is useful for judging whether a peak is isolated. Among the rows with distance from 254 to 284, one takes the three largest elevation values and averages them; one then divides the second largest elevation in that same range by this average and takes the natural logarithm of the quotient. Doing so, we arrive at -0.014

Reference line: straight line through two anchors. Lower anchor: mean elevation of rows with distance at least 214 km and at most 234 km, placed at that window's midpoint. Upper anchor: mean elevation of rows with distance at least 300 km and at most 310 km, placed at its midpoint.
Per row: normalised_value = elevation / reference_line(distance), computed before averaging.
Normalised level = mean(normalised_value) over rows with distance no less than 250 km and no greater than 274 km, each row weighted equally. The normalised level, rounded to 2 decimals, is 0.95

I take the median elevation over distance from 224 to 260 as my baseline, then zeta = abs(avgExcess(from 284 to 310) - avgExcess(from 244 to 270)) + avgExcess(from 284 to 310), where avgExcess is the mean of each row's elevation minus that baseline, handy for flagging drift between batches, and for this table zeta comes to 1.4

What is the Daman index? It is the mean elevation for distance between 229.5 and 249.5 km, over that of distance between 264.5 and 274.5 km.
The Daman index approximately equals 0.93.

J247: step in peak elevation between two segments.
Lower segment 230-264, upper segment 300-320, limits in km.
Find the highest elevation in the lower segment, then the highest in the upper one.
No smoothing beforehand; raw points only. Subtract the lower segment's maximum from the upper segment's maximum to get 0.79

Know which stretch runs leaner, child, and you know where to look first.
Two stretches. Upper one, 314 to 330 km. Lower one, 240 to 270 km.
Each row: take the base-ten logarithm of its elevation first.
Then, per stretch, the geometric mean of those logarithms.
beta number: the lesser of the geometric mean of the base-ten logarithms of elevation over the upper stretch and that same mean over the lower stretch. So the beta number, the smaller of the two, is 0.660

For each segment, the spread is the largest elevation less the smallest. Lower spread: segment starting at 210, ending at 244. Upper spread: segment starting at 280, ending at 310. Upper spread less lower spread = 0.26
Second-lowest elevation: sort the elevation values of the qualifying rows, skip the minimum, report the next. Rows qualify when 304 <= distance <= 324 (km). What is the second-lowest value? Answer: 5.304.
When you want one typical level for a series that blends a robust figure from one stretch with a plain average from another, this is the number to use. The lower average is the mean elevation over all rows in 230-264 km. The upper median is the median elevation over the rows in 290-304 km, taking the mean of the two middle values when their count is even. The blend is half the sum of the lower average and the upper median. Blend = 4.93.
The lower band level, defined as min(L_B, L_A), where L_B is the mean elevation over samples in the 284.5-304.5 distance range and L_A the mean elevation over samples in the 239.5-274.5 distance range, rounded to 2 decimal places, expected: 4.63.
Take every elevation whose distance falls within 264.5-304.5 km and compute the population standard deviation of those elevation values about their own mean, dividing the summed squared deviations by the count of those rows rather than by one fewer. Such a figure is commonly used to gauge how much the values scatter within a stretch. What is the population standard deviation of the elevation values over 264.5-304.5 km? 0.245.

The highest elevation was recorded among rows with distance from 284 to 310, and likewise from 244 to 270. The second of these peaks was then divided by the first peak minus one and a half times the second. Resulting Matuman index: -2.9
